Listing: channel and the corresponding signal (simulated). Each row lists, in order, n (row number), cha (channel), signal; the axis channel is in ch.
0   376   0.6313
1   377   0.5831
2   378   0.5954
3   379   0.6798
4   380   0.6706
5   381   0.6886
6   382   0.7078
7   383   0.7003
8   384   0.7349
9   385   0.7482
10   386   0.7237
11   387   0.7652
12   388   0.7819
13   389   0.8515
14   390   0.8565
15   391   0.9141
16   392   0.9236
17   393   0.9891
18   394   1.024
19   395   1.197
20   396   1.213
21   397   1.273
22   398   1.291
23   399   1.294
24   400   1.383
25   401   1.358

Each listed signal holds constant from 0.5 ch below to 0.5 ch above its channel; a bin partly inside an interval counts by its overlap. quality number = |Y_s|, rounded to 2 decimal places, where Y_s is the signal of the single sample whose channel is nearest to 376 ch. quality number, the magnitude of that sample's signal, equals 0.63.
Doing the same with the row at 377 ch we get 0.58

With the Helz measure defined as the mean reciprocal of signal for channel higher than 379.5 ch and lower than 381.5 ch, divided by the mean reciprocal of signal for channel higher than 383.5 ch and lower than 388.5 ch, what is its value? 1.10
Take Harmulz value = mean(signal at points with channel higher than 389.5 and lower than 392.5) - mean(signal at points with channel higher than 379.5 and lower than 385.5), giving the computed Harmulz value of 0.2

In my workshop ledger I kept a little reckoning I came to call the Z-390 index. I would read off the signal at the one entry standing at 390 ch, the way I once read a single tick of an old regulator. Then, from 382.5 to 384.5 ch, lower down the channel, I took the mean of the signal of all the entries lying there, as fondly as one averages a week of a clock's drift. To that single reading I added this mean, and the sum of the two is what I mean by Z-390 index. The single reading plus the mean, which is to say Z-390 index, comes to 1.57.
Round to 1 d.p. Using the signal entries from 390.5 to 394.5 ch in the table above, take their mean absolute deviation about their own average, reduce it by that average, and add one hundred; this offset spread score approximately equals 99.1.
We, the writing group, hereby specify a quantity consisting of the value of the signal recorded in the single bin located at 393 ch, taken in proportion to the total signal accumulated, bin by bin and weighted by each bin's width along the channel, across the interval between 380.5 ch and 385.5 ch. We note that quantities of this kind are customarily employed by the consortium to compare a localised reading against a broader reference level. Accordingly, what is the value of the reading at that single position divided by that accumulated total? 0.28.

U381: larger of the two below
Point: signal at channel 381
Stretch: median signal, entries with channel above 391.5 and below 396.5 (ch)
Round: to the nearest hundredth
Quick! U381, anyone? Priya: 1.02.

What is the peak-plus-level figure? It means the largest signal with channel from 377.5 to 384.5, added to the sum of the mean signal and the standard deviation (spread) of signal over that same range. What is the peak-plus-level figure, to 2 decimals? 1.46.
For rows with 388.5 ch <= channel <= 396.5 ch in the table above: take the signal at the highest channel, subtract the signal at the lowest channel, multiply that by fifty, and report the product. 18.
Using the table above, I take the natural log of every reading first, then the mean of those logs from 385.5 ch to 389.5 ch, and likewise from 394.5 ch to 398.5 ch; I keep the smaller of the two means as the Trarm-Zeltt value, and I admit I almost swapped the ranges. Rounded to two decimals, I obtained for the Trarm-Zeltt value -0.25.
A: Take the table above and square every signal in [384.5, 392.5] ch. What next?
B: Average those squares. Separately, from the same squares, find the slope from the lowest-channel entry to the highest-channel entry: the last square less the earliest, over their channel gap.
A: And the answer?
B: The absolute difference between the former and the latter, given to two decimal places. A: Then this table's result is 0.64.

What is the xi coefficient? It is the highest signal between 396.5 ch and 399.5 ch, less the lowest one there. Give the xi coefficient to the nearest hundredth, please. 0.02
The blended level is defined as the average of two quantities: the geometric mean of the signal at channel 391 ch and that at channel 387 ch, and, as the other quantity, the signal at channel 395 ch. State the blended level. 1.02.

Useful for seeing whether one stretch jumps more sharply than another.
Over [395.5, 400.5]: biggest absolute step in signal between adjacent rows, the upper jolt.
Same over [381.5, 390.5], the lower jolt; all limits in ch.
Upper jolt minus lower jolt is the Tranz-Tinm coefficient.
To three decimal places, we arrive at 0.019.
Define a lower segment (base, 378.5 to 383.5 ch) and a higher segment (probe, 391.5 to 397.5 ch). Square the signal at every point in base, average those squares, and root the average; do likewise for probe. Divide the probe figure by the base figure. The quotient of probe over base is 1.6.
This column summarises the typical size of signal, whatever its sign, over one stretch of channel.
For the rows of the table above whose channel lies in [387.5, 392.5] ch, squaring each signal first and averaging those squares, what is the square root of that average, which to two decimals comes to 0.87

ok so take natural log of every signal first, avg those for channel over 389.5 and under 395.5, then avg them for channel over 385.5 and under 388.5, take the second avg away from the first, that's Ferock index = 0.257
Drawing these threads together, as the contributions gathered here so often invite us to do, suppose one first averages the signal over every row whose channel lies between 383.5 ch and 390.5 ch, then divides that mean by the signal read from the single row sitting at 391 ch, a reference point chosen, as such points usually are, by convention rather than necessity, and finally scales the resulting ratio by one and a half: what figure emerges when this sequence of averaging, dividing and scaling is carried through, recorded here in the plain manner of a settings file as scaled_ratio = 1.28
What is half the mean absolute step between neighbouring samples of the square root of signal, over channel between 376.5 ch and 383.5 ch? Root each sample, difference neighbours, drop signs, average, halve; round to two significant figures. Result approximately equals 0.0078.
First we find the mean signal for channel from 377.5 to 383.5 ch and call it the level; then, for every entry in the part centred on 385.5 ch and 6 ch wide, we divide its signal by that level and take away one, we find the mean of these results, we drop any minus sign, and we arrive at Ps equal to 0.10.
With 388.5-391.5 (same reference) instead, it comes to 0.30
